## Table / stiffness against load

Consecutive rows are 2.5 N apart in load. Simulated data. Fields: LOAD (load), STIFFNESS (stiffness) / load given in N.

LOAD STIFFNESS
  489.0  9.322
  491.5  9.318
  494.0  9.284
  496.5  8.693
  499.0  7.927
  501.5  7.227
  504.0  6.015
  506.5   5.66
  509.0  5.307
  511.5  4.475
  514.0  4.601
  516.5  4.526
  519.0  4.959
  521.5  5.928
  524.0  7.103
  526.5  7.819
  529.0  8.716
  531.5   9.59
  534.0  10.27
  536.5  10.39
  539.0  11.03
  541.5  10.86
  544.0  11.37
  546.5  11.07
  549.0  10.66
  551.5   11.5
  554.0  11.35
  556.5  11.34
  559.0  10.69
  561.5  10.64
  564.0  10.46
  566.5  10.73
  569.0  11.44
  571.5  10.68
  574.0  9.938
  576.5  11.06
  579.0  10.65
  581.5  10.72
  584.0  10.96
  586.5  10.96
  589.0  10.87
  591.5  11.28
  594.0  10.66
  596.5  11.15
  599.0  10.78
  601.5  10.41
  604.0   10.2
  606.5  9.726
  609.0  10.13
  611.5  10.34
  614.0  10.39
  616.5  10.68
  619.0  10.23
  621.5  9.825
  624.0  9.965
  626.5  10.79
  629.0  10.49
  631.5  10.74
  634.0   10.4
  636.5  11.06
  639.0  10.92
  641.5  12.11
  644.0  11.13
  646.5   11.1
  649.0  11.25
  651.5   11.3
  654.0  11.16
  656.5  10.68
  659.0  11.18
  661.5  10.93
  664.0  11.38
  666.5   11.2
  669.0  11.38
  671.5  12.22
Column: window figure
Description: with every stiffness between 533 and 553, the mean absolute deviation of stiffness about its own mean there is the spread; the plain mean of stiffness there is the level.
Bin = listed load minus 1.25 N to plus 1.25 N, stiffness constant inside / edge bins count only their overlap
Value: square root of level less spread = 3.25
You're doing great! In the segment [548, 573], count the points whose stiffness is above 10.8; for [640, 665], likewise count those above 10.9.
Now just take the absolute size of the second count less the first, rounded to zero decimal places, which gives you 5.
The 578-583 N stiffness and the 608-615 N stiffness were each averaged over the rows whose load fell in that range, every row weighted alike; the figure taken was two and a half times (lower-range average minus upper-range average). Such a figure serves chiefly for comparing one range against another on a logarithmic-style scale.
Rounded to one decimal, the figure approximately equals 1.0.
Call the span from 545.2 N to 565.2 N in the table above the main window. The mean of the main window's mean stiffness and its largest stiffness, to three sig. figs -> 11.2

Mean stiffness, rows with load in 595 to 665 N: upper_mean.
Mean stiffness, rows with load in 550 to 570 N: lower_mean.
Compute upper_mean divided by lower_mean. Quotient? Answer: 0.97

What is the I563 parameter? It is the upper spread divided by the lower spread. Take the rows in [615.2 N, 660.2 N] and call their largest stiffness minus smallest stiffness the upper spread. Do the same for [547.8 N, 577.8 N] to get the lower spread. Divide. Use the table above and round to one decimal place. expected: 1.5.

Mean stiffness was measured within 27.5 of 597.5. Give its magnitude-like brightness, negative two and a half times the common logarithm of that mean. -2.56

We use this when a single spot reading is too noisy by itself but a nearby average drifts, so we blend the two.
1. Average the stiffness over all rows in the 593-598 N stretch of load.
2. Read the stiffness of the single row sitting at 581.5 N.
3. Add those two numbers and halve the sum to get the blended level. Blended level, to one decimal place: 10.8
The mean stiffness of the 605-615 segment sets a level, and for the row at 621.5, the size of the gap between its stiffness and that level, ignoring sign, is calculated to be 0.32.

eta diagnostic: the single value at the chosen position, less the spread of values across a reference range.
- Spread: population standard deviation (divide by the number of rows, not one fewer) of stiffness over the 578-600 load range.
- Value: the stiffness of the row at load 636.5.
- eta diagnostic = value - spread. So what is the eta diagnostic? 10.9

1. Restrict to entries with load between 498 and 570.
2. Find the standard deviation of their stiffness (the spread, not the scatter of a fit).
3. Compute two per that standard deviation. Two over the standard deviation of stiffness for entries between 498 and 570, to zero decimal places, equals 1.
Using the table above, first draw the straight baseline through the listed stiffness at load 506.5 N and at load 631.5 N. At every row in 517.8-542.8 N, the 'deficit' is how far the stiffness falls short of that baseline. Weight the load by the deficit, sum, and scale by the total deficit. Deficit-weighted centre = 536.2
